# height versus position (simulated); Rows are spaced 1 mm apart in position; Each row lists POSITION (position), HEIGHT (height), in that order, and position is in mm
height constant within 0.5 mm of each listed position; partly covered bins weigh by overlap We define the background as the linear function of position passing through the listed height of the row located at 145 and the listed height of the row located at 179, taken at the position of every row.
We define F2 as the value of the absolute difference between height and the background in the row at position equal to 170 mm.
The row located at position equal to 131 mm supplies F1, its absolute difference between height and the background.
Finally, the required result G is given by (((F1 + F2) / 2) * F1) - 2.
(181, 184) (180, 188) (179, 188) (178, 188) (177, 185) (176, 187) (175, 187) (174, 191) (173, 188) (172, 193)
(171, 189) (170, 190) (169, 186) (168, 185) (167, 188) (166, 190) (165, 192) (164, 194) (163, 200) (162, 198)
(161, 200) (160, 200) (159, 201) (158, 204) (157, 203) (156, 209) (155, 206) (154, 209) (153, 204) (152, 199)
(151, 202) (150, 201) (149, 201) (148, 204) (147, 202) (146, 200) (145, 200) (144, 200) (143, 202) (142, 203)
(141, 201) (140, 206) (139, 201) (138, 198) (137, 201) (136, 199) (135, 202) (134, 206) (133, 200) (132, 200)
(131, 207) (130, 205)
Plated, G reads 1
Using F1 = 2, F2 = 1.2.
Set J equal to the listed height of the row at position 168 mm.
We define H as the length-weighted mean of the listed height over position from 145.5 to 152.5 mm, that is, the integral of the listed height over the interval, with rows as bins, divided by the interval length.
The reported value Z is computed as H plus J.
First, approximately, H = 201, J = 185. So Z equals 386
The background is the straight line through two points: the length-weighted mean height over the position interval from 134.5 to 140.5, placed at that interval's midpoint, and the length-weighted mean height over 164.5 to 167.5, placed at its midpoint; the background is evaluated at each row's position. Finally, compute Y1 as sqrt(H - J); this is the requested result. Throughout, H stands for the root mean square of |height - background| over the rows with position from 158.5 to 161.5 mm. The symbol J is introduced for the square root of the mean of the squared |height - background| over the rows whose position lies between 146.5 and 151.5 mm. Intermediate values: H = 8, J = 5.4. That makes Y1 1.6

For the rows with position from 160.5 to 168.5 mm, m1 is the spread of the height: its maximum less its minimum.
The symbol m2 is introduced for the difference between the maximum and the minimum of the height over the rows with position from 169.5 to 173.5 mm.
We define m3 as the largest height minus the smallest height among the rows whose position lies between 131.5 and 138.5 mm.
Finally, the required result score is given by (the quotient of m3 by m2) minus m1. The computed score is -13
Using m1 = 15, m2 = 5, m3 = 8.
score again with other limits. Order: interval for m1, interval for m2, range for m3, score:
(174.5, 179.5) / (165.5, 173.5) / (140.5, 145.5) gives -3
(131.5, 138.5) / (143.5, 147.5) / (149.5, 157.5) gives -3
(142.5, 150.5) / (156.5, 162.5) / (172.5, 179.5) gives -3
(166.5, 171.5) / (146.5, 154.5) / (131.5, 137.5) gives -4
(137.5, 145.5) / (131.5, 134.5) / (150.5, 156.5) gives -6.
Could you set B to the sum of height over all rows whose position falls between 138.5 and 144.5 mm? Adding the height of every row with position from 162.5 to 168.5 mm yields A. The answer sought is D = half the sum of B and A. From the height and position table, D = 1181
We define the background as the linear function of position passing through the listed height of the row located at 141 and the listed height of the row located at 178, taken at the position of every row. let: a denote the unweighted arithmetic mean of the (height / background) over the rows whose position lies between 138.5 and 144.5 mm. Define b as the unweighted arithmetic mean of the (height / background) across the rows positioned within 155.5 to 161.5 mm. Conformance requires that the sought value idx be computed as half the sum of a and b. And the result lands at 1.02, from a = 1.01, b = 1.04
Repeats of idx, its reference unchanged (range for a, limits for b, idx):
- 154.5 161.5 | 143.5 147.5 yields 1.02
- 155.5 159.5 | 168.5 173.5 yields 1.02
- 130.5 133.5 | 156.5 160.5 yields 1.01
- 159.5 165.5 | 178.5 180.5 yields 1.01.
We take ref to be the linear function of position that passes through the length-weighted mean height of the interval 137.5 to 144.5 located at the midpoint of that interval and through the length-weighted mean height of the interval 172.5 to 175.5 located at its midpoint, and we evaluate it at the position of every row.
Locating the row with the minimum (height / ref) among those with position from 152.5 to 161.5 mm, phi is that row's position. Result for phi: 160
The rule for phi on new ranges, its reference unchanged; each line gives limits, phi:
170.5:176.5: 175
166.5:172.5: 168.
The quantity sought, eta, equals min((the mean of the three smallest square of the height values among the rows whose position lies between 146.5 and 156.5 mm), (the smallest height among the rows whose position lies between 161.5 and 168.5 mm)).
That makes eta 185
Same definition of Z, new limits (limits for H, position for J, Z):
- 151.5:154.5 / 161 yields 404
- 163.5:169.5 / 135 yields 391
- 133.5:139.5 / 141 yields 402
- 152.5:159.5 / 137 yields 406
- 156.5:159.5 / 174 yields 394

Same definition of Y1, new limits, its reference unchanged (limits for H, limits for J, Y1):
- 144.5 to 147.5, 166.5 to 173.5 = 0.4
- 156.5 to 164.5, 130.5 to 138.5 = 2.3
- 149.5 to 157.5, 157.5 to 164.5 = 1.5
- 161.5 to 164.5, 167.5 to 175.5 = 1.9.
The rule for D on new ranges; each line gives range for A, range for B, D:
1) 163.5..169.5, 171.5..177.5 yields 1133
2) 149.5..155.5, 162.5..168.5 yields 1185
